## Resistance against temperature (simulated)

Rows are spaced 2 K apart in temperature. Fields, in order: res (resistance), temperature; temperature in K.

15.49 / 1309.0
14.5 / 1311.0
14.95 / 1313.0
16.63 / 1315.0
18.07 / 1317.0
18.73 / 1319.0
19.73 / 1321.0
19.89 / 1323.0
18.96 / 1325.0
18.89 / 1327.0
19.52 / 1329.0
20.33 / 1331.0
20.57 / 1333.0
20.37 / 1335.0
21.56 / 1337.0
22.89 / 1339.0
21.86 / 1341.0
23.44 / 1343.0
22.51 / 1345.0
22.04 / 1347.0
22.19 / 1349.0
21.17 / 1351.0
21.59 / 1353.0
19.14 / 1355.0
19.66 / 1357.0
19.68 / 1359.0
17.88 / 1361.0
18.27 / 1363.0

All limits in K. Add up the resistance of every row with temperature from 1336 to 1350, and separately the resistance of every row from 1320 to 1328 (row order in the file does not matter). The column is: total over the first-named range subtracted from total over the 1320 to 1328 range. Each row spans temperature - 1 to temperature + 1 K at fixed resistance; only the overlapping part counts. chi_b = -79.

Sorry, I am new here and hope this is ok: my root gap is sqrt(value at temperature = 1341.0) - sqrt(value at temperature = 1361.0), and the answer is 0.4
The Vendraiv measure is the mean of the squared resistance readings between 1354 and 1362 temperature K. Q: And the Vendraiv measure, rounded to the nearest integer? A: 365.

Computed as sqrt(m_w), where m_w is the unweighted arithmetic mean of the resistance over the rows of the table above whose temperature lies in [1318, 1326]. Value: 4.40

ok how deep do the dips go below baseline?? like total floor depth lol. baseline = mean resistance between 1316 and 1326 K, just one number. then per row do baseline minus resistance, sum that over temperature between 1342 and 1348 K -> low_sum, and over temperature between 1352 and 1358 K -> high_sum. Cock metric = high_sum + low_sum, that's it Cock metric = -14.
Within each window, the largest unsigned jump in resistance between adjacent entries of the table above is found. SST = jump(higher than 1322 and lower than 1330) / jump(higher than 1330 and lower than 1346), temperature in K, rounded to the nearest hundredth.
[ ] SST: 0.59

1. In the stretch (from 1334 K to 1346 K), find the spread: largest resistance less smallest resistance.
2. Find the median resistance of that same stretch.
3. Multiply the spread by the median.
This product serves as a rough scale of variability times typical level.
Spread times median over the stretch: 68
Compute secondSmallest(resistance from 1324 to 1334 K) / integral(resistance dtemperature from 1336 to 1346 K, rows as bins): 0.084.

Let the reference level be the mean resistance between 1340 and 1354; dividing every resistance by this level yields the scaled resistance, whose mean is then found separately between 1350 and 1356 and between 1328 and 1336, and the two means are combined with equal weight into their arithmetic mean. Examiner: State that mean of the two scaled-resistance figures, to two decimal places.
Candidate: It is 0.92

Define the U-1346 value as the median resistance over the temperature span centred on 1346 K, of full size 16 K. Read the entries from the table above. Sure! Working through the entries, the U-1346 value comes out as 22.1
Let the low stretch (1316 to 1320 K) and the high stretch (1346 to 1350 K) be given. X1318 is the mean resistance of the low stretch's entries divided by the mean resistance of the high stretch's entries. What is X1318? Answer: 0.832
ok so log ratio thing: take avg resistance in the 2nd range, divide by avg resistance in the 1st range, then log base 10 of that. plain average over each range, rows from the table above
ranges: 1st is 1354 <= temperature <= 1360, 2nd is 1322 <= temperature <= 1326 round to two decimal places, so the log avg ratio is 0.00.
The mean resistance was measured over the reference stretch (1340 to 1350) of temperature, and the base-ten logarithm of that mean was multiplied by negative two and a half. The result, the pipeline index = -3.38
